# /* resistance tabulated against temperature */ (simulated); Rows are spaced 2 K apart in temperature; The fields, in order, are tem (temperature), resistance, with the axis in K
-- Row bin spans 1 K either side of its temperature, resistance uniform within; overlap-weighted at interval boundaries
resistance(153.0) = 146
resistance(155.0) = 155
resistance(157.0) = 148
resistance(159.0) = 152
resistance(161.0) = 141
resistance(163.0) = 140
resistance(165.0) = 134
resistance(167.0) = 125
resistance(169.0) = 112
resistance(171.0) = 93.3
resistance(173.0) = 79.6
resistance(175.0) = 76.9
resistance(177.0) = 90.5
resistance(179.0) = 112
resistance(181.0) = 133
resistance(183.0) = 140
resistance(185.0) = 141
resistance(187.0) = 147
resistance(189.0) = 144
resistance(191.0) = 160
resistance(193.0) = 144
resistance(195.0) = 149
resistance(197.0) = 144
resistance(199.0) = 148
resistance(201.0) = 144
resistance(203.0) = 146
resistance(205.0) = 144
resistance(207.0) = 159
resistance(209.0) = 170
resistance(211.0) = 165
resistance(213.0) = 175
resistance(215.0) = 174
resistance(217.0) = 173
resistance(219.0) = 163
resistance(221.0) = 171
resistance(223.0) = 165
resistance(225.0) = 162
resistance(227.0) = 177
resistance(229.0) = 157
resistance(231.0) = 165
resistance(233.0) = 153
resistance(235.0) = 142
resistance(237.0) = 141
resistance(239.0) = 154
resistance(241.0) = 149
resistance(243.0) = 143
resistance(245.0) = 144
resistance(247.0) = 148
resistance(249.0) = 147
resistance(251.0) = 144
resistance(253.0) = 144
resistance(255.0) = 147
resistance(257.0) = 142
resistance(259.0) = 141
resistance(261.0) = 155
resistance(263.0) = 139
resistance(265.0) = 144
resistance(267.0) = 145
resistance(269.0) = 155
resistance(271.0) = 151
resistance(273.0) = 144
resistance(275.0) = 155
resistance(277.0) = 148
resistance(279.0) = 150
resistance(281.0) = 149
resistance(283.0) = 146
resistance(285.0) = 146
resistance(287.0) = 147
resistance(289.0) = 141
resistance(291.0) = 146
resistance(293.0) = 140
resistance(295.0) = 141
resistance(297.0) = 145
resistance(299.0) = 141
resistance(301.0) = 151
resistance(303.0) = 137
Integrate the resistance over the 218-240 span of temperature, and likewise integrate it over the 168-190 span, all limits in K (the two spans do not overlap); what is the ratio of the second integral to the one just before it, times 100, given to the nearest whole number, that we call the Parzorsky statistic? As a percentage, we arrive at 73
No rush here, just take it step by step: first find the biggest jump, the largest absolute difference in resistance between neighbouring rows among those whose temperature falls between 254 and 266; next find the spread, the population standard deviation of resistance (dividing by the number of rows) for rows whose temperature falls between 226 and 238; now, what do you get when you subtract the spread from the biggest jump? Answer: 3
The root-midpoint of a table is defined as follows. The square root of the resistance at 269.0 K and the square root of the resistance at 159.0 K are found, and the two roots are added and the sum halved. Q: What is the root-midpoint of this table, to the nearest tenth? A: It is 12.4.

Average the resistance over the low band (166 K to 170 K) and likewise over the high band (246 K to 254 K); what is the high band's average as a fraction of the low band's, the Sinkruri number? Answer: 1.23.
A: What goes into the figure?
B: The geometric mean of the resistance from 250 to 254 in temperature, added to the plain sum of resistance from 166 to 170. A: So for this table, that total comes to 381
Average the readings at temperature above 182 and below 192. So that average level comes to 146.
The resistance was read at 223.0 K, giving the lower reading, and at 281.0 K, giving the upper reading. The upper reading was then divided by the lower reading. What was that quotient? 0.90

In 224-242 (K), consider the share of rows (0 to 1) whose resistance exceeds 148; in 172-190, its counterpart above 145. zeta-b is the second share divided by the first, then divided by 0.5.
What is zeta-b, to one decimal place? 0.3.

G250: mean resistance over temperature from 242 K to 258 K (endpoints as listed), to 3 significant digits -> 145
